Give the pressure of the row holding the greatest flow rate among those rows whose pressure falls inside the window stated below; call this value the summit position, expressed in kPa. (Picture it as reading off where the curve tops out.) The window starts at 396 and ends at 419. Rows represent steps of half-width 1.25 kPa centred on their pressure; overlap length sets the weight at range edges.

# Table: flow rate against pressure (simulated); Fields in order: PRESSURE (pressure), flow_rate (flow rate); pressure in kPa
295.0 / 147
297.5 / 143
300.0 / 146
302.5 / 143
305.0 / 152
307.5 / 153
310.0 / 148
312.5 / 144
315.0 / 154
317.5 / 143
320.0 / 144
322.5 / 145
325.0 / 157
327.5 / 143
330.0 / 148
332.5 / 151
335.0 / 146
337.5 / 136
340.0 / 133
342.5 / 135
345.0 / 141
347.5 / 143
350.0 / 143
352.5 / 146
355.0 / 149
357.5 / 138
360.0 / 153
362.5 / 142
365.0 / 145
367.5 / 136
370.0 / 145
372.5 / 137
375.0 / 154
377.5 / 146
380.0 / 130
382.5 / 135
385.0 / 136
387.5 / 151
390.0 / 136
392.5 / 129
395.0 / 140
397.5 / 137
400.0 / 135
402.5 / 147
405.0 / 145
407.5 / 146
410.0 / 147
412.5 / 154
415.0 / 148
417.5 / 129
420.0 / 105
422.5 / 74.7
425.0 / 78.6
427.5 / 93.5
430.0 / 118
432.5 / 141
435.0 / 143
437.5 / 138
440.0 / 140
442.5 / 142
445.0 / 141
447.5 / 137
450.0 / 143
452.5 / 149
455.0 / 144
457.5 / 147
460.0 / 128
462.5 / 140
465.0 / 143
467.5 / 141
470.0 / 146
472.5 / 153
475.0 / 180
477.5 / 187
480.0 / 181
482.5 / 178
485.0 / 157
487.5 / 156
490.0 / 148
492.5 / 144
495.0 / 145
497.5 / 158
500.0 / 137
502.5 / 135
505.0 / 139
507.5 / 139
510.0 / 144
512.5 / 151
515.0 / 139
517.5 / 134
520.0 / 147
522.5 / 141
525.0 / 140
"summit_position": 412.5 kPa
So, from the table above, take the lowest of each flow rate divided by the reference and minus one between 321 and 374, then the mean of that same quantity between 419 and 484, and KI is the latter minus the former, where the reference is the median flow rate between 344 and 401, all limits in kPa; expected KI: 0.04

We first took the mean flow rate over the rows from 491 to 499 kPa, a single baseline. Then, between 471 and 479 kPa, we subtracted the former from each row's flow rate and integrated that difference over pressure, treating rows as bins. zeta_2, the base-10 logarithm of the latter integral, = 2.3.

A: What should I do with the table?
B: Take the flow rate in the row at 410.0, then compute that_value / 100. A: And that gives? 1.47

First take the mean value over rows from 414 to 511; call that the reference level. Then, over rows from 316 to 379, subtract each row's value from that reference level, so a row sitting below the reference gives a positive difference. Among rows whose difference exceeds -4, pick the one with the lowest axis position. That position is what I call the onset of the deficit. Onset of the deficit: 317.5 kPa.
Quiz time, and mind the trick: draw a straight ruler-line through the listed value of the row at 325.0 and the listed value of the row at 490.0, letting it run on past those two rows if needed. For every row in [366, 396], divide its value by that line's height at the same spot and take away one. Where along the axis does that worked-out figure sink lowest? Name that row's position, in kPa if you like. 392.5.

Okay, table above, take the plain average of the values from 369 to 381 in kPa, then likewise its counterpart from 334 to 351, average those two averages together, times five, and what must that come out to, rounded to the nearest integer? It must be 705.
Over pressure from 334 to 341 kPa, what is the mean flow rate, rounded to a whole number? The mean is 138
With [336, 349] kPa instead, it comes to 138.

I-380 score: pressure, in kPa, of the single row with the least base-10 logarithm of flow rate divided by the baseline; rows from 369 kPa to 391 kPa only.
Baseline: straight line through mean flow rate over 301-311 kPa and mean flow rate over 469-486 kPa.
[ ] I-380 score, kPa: 380.0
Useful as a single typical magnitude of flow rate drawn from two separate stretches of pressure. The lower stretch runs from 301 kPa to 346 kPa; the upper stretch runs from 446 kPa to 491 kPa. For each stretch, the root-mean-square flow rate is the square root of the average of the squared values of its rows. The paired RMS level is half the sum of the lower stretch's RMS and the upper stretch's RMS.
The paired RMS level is 150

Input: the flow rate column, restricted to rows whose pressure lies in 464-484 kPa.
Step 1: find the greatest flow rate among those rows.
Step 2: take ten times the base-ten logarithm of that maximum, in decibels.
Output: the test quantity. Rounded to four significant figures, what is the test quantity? 22.72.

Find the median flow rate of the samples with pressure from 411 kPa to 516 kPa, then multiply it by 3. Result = 429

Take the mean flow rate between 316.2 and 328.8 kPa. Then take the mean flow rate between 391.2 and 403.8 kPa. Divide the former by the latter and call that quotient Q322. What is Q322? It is 1.06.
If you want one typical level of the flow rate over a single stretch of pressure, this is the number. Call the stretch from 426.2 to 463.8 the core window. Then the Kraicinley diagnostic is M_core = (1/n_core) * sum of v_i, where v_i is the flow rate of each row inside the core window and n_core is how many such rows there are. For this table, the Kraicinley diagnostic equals 136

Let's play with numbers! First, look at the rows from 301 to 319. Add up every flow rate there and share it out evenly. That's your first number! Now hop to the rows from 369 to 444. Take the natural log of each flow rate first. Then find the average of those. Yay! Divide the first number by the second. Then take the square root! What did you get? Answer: 5.51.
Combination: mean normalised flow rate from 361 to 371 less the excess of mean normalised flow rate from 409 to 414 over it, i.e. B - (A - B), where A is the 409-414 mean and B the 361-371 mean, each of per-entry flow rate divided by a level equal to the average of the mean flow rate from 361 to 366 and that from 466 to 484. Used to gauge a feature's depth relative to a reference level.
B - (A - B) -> 0.86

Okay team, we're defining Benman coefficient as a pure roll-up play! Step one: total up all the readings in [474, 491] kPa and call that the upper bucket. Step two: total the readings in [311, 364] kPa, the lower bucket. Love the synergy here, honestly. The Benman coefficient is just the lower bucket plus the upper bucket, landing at 4221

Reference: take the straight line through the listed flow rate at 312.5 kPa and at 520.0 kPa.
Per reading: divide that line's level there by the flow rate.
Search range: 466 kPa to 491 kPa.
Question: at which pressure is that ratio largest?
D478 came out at 467.5 kPa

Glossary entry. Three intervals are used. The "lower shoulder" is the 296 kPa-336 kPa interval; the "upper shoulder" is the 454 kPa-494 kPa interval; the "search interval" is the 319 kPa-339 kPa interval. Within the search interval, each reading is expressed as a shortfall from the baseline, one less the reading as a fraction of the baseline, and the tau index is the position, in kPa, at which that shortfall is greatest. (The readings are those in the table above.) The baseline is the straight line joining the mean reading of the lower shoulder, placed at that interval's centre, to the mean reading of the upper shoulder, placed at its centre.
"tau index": 337.5 kPa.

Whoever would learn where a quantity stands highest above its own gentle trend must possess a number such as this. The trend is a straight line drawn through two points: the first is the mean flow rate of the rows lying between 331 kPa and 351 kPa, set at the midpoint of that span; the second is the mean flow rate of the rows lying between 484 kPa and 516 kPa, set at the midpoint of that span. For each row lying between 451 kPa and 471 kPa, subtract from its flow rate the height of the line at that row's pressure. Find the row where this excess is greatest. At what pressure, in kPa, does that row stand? 452.5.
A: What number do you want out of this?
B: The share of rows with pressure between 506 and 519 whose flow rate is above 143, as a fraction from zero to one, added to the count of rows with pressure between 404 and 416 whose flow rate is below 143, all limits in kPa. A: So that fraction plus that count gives 0.4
